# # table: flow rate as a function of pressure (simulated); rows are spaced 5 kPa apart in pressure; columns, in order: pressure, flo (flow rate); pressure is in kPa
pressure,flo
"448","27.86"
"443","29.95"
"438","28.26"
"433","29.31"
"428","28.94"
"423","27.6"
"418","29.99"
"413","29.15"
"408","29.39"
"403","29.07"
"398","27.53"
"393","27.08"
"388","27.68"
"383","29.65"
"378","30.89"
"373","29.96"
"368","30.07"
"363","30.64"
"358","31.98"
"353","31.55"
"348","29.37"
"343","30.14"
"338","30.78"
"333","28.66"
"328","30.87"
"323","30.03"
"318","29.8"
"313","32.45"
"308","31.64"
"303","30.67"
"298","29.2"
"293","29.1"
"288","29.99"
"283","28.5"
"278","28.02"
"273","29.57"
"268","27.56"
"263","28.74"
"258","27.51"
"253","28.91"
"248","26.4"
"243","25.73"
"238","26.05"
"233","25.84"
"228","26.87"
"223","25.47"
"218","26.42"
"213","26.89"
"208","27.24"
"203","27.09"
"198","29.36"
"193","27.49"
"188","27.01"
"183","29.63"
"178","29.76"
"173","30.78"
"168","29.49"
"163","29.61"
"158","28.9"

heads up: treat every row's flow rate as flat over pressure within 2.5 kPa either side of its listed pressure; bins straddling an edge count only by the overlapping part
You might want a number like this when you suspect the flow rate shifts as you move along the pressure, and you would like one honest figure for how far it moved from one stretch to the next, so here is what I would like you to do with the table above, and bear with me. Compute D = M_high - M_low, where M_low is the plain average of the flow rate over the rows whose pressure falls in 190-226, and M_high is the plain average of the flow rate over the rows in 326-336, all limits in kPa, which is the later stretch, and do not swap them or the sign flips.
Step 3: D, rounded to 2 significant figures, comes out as 2.6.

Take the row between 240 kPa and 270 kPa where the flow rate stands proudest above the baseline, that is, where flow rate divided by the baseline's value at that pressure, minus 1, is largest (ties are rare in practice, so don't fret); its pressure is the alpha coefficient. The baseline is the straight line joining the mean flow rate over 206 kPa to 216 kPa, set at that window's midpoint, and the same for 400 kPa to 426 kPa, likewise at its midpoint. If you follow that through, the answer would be 253 kPa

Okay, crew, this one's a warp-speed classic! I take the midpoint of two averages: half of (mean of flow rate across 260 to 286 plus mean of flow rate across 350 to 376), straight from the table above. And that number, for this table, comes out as 29.7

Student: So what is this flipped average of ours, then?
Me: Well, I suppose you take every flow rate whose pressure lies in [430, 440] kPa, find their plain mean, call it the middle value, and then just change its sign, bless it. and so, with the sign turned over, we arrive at -28.8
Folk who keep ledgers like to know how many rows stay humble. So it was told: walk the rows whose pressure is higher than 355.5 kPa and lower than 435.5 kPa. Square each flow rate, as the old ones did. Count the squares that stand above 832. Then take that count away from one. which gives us -11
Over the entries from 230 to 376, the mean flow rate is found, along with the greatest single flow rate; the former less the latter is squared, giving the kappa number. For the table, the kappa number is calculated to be 9.9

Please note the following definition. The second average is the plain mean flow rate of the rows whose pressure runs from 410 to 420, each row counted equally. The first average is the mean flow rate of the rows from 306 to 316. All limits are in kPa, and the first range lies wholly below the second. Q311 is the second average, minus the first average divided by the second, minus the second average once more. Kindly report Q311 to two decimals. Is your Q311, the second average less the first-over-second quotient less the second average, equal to -1.08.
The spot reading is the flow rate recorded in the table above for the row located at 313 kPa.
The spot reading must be 32.45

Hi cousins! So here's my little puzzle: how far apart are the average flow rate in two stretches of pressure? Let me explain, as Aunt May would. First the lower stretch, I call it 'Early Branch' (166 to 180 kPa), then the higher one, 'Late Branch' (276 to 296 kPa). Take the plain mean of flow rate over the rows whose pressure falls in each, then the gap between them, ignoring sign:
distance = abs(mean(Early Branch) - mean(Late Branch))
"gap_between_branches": 1.11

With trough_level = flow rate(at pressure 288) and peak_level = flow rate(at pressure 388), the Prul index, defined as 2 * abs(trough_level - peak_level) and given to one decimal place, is 4.6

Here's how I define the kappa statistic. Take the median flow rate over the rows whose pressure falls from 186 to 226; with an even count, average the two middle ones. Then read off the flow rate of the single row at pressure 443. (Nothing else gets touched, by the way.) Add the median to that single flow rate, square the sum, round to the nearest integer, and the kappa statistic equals 3249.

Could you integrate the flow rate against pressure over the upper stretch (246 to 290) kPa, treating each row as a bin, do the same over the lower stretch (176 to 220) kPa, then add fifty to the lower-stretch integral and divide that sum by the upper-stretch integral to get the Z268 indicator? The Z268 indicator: 1.02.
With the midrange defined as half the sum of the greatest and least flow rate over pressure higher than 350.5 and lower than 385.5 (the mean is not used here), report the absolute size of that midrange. 30.8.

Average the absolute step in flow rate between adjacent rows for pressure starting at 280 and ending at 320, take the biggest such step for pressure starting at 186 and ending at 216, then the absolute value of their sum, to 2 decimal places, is 3.47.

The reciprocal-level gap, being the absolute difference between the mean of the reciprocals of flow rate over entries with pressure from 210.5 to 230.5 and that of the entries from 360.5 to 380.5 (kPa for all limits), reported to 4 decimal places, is 0.0050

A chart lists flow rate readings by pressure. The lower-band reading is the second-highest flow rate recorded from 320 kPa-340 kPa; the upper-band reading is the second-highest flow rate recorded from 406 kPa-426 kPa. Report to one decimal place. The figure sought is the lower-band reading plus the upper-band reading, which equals 60.2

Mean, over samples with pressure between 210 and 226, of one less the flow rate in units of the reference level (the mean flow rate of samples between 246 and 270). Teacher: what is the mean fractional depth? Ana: 0.056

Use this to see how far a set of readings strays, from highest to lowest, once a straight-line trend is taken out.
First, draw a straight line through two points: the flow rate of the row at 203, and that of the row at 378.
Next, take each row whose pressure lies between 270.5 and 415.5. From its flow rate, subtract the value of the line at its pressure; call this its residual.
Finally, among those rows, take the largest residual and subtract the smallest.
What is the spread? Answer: 7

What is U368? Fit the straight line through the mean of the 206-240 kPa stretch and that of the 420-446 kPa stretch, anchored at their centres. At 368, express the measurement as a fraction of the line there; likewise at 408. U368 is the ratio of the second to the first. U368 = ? 0.96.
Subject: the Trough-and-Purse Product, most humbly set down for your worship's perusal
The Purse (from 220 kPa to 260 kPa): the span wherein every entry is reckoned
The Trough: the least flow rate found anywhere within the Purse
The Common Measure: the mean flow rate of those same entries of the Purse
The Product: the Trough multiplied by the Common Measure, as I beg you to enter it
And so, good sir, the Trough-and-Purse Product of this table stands 677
